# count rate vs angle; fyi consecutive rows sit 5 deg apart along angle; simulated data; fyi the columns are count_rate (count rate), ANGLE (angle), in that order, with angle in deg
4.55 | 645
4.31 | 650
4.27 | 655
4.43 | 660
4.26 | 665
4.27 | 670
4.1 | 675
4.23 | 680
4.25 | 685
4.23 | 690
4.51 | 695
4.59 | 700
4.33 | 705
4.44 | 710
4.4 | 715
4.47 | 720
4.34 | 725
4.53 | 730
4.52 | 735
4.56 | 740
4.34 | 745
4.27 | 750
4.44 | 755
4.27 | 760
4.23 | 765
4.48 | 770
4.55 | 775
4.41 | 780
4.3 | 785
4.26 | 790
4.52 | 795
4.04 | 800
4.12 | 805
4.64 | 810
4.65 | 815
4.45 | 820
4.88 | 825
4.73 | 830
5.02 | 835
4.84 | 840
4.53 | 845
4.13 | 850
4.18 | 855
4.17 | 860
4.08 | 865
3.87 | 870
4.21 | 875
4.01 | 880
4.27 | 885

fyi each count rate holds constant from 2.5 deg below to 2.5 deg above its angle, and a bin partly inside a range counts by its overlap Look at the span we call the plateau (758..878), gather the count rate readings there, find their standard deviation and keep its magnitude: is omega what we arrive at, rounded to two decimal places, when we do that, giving 0.29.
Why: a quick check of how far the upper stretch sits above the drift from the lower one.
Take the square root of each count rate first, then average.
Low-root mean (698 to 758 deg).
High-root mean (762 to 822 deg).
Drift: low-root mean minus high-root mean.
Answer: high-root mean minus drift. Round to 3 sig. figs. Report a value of 2.08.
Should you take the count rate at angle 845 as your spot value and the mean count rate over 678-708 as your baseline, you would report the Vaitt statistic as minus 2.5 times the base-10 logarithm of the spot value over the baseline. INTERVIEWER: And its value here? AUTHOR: -0.04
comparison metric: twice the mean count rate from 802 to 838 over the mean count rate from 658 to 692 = 2.18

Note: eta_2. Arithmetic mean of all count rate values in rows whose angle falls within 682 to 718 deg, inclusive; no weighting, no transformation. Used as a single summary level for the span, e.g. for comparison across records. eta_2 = 4.39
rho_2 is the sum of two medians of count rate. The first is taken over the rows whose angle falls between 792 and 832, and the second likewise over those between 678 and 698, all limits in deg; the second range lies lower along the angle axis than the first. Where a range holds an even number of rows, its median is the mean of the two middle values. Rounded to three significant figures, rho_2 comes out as 8.82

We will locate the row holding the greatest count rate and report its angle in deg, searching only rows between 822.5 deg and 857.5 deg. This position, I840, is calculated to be 835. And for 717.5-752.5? 740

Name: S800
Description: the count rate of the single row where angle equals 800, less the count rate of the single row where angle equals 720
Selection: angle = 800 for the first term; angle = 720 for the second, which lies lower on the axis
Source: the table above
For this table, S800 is -0.43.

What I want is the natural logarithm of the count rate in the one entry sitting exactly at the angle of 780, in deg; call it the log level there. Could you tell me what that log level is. 1.484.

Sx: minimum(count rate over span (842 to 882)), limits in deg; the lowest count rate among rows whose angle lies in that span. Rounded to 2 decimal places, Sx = 3.87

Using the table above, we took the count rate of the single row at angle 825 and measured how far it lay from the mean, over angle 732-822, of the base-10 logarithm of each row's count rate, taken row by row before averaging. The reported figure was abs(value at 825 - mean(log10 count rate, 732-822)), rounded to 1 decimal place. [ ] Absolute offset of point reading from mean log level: 4.2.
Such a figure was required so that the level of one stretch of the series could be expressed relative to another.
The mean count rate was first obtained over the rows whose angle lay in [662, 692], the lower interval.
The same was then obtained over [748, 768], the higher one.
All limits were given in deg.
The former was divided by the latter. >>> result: 0.98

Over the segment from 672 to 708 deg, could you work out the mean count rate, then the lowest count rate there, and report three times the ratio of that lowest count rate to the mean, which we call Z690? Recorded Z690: 2.85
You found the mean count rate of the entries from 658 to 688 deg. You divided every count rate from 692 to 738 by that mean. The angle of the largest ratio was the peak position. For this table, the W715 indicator 700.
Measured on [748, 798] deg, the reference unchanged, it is 775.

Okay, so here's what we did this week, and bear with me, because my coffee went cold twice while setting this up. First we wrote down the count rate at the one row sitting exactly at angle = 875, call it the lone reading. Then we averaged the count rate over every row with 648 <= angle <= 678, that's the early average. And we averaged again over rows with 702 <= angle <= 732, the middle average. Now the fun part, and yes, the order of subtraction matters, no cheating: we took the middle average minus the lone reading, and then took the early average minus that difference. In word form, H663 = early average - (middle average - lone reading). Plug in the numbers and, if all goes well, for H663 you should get 4.1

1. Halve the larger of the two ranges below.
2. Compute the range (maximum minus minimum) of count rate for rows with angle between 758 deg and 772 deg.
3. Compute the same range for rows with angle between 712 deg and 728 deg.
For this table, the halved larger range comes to 0.125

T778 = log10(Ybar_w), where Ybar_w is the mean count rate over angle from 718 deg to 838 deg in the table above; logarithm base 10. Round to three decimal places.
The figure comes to 0.649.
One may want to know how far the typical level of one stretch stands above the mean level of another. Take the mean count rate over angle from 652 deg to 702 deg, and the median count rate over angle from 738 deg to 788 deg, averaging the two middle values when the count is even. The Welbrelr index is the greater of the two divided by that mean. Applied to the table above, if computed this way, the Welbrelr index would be 1.01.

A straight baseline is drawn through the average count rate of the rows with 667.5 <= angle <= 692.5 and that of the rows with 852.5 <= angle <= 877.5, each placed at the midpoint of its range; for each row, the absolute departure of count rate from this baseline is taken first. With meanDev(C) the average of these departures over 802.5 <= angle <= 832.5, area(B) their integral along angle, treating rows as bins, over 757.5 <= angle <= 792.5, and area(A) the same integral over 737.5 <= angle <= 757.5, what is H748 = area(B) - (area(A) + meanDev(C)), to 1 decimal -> 2.0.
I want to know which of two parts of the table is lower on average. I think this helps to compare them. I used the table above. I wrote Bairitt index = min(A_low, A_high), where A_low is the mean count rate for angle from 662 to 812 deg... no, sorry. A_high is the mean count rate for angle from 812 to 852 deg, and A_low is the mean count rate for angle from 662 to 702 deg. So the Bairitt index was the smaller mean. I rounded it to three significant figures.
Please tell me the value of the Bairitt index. 4.30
